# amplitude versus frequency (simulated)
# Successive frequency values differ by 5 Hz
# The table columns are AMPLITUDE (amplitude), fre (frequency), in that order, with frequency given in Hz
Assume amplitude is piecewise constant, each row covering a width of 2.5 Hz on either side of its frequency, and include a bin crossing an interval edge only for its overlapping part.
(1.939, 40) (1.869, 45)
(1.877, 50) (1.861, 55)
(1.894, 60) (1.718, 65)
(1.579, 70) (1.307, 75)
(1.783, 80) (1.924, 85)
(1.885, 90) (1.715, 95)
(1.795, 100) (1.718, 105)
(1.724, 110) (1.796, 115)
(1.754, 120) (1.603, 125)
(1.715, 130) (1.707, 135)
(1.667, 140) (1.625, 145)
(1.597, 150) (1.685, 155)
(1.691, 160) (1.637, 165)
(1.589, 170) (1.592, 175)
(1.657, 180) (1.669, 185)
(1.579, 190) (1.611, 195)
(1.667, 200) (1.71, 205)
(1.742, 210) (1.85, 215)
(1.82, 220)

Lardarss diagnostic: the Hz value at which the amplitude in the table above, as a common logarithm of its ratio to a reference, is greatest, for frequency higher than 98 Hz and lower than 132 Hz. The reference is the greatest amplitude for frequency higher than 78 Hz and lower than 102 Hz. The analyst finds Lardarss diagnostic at 115 Hz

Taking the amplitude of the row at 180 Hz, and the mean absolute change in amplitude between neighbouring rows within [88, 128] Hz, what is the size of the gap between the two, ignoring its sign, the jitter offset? 1.57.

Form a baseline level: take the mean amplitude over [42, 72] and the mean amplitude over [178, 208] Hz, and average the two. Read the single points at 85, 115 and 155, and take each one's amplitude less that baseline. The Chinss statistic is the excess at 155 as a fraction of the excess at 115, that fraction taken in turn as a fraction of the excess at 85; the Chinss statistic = -3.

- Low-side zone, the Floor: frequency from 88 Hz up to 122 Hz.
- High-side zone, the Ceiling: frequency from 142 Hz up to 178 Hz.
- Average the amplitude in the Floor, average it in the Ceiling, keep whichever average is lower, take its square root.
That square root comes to 1.28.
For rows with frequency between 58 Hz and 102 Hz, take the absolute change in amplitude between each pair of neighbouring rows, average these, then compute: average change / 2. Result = 0.093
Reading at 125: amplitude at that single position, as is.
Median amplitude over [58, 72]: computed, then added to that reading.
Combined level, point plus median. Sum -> 3.32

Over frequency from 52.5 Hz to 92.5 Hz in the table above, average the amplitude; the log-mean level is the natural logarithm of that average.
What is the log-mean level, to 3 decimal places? 0.556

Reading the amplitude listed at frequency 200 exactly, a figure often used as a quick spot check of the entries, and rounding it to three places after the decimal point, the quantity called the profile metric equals 1.667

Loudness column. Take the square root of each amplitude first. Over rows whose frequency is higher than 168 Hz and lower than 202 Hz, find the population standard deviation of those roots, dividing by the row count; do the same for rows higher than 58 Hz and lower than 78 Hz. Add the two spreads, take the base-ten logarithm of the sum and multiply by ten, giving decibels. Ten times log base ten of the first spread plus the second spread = -10.0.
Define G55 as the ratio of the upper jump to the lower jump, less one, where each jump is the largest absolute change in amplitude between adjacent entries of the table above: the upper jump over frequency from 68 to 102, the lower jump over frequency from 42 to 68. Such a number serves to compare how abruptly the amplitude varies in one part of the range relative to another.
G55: 1.7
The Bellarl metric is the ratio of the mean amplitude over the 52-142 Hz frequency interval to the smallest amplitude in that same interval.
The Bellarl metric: 1.32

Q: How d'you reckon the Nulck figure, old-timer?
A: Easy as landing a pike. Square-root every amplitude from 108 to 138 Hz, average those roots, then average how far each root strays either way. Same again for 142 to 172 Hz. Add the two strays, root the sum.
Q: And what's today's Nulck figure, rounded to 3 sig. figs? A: 0.170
